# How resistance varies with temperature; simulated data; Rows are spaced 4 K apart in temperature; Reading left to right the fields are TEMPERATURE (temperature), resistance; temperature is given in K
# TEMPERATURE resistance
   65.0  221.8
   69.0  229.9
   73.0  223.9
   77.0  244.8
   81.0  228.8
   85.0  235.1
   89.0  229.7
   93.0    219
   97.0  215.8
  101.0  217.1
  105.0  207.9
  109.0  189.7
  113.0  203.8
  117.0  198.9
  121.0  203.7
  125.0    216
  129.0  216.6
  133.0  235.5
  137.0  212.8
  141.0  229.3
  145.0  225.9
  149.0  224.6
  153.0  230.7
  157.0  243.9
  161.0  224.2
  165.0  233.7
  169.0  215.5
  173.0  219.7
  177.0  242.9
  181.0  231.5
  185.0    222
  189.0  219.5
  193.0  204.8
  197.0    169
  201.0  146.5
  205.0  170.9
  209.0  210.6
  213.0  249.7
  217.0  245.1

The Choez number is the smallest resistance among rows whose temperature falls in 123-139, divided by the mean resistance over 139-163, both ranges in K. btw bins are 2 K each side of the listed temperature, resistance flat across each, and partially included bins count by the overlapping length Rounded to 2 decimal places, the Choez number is 0.93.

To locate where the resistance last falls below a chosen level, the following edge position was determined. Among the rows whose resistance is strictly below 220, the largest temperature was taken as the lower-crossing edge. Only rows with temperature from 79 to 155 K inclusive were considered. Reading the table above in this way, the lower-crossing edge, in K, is 137.0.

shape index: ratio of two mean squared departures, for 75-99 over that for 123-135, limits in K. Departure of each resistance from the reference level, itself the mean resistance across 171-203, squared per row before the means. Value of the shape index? 1.74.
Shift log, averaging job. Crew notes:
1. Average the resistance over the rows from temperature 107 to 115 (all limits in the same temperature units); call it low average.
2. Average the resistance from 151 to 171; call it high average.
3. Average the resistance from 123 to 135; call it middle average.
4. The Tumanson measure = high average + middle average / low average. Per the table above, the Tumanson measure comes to 231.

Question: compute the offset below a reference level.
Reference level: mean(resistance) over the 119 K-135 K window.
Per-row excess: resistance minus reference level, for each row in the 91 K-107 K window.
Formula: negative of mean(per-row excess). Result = 3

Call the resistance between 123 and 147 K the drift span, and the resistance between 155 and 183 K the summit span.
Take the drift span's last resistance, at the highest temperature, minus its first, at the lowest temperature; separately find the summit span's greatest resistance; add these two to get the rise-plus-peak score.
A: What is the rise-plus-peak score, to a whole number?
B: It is 254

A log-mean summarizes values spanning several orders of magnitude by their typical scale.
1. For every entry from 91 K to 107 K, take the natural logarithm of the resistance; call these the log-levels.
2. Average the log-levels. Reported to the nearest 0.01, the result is 5.37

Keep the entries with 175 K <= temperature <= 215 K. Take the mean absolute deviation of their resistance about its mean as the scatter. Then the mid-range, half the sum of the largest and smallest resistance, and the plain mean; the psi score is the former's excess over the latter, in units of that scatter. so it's -0.3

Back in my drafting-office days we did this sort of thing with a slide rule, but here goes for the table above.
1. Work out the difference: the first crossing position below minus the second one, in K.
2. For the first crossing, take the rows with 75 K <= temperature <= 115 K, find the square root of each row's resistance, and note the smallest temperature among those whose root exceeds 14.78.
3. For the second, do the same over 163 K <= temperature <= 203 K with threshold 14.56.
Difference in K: -88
